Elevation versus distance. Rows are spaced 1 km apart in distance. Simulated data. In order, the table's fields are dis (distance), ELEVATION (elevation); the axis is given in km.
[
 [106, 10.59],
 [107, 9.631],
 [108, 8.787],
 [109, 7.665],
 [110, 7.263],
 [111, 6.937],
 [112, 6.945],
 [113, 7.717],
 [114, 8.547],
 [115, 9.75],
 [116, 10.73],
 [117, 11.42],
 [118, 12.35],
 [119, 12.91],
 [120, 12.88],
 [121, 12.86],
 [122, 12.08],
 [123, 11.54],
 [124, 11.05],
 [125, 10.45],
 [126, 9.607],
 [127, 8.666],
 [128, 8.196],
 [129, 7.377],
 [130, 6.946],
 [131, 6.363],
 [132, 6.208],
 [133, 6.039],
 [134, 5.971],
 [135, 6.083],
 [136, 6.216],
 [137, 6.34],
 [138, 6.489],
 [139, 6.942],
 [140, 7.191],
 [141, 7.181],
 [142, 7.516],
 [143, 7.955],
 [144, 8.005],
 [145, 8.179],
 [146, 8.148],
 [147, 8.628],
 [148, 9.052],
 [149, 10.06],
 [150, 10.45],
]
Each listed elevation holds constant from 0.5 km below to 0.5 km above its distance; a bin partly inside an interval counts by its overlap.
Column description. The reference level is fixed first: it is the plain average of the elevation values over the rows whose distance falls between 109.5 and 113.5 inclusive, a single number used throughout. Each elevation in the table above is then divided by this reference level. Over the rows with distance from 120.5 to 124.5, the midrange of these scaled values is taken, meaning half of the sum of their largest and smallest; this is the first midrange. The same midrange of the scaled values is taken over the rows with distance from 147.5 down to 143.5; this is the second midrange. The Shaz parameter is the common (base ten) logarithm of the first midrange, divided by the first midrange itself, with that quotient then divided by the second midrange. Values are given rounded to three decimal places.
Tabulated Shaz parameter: 0.115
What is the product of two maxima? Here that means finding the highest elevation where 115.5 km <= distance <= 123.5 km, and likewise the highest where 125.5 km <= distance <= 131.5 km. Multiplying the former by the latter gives 124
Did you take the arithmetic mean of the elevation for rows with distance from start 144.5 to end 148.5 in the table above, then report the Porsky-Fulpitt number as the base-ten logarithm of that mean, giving 0.93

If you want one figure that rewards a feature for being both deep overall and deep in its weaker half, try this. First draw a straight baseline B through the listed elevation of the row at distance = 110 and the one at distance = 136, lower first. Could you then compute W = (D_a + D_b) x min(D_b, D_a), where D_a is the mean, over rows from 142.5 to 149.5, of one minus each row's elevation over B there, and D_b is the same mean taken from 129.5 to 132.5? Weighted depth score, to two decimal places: 0.23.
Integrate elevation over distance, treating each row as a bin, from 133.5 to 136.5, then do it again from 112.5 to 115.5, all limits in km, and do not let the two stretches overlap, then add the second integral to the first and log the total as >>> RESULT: 44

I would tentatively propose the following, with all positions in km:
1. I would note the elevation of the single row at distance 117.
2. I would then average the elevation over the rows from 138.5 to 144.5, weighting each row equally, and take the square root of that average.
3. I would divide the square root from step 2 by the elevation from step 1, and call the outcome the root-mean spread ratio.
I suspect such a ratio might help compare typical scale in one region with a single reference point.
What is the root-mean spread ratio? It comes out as 0.24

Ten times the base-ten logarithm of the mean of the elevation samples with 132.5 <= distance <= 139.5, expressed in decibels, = 8.0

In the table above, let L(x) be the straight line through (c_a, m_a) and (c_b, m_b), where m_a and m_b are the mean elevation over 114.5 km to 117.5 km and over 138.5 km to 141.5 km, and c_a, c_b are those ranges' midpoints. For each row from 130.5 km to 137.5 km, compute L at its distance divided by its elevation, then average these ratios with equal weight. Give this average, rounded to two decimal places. 1.29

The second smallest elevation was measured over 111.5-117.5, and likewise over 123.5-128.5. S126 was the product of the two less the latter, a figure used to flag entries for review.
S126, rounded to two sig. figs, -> 58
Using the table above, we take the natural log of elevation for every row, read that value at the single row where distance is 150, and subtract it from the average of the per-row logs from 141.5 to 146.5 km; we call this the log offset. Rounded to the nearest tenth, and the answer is -0.3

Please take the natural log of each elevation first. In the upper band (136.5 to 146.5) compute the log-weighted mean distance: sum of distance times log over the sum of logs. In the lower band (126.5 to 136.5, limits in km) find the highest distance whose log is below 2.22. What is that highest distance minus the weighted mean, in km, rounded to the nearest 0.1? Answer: -5.6 km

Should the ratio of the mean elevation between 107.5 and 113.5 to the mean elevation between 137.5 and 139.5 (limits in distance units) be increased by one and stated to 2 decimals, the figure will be 2.12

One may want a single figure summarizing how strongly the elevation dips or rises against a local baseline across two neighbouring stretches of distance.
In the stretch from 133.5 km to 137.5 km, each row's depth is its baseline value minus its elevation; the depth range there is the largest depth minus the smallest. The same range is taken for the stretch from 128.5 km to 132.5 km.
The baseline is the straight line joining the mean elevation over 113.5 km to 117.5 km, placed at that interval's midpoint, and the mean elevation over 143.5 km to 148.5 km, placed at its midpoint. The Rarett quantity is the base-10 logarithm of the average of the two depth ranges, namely -0.11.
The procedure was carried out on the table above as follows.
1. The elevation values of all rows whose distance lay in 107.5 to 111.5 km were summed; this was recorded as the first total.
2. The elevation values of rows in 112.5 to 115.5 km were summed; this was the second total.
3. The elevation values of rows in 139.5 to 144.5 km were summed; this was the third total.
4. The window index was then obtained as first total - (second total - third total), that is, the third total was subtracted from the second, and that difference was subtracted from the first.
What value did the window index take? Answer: 42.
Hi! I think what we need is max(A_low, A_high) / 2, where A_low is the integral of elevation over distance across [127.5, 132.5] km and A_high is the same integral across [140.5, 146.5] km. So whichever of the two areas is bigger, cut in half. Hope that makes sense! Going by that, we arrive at 23.5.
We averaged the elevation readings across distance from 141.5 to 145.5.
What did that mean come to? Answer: 7.9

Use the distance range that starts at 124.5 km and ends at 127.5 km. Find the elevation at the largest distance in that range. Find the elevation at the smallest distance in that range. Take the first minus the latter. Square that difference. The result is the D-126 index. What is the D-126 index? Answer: 3.2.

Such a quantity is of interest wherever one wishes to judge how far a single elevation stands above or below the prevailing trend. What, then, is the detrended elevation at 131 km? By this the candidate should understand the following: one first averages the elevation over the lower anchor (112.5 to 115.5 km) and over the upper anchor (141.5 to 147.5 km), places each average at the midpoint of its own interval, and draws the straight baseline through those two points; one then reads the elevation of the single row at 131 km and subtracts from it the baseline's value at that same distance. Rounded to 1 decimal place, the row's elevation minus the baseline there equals -2.0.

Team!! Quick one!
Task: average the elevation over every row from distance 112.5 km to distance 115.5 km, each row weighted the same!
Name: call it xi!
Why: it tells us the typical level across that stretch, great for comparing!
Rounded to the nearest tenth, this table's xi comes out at 8.7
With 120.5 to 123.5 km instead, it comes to 12.2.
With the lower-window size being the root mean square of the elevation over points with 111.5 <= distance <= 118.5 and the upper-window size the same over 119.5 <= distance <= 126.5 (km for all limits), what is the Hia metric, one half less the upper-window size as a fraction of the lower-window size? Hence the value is -0.68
